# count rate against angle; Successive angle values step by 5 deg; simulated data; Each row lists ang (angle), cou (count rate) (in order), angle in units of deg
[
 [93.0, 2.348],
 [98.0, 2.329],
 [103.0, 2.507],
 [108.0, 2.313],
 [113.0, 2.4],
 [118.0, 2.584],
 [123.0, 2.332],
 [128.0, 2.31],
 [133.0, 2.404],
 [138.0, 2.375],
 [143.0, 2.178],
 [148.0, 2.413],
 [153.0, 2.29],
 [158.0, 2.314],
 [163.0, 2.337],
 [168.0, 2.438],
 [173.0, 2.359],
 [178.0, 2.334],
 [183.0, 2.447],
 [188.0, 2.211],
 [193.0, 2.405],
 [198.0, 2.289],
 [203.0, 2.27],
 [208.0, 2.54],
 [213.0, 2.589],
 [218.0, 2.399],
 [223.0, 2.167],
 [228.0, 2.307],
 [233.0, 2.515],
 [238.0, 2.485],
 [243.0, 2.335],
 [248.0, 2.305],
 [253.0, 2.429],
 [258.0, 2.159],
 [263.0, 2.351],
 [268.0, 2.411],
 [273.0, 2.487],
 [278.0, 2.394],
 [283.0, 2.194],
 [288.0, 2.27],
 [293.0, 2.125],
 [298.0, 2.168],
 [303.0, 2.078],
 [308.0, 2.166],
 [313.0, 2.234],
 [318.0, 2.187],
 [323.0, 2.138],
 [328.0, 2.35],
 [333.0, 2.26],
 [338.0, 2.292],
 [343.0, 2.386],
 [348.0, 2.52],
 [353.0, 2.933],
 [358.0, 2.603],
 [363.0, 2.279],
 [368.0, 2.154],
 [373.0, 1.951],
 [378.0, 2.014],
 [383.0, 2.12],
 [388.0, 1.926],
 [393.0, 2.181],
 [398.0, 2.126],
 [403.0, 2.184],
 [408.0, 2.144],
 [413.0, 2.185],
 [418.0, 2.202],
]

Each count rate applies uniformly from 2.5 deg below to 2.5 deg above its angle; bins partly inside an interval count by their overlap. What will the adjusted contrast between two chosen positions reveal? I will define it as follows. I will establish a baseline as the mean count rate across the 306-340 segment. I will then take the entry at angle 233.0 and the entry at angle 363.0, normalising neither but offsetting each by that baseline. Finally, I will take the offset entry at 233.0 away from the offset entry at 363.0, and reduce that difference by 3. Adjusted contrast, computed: -3.24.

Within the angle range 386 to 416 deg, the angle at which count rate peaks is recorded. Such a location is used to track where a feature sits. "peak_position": 413.0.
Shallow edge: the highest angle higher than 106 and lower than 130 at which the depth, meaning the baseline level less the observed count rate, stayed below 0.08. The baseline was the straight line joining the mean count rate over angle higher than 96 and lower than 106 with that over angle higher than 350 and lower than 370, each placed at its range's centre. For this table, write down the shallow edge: 118.0 deg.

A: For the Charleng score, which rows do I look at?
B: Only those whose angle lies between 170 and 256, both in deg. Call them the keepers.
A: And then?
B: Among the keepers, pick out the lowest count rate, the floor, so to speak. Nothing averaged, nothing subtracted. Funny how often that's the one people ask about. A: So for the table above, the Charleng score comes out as 2.167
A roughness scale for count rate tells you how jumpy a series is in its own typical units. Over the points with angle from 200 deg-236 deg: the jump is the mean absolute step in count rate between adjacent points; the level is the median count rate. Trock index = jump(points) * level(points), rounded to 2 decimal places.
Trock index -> 0.44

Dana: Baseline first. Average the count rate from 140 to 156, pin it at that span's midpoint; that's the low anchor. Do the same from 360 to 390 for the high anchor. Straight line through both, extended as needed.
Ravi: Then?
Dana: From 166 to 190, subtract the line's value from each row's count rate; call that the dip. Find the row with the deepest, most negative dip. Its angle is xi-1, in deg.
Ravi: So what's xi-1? 188.0 deg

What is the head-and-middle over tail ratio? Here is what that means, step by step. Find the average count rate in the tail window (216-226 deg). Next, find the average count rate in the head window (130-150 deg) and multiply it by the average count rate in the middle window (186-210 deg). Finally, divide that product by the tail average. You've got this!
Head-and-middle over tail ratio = 2.40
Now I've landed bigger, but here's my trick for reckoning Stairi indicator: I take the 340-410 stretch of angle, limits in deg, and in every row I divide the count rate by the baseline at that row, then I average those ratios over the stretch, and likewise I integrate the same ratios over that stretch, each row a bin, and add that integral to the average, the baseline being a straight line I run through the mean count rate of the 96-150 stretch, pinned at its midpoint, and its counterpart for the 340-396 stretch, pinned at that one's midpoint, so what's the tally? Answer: 70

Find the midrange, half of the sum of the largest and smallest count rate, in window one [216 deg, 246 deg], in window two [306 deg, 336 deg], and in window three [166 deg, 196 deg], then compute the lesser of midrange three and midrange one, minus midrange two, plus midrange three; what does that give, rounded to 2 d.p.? 2.41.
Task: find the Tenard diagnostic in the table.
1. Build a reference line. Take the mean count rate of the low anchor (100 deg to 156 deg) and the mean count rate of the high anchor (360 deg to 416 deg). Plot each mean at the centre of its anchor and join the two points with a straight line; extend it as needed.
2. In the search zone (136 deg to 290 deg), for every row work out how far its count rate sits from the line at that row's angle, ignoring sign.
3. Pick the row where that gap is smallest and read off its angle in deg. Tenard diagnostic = 163.0 deg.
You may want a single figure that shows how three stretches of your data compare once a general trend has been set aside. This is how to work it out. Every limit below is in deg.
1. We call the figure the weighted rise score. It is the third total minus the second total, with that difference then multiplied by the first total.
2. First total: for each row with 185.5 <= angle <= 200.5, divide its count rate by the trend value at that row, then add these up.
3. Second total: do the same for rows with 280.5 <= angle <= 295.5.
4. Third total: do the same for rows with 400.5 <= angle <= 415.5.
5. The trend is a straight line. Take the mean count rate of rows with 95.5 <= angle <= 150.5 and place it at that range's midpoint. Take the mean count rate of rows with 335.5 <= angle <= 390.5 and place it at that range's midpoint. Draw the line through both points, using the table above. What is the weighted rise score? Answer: 0.1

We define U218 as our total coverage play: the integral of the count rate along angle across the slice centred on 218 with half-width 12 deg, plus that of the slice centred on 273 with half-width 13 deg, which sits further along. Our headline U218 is 119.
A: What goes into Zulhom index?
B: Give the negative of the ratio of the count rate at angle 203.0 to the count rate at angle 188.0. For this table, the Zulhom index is -1.03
